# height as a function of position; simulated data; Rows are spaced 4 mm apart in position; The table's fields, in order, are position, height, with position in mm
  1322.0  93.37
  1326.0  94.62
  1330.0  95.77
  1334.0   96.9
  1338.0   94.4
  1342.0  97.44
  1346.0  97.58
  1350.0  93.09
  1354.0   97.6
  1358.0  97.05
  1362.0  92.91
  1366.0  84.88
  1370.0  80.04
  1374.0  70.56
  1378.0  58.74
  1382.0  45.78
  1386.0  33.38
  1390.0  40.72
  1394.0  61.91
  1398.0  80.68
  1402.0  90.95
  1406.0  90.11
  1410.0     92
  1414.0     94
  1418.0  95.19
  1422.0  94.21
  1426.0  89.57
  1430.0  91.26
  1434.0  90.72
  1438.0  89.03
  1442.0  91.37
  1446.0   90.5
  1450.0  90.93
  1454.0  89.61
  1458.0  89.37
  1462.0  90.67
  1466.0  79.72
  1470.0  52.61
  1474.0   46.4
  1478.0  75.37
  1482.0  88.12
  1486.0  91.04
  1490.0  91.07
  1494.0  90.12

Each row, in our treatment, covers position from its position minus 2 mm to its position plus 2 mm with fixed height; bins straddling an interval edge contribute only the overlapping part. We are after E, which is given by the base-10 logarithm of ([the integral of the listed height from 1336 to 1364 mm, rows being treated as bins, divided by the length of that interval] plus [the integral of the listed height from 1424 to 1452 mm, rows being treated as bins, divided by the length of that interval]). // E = 2.27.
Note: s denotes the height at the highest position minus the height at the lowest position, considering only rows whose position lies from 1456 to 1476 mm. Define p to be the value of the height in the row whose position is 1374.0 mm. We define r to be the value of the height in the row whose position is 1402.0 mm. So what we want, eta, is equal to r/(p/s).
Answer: -55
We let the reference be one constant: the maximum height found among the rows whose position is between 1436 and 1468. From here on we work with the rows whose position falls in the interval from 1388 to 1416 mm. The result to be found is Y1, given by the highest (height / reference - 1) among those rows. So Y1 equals 0.029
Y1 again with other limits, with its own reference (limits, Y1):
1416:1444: 0.042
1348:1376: 0.068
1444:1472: -0.005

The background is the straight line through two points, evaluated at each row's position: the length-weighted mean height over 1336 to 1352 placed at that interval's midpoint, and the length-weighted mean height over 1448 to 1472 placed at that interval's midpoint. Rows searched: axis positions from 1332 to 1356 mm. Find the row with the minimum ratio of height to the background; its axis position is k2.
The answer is 1338.0 mm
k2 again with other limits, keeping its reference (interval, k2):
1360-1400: 1386.0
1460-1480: 1474.0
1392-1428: 1394.0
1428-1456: 1438.0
